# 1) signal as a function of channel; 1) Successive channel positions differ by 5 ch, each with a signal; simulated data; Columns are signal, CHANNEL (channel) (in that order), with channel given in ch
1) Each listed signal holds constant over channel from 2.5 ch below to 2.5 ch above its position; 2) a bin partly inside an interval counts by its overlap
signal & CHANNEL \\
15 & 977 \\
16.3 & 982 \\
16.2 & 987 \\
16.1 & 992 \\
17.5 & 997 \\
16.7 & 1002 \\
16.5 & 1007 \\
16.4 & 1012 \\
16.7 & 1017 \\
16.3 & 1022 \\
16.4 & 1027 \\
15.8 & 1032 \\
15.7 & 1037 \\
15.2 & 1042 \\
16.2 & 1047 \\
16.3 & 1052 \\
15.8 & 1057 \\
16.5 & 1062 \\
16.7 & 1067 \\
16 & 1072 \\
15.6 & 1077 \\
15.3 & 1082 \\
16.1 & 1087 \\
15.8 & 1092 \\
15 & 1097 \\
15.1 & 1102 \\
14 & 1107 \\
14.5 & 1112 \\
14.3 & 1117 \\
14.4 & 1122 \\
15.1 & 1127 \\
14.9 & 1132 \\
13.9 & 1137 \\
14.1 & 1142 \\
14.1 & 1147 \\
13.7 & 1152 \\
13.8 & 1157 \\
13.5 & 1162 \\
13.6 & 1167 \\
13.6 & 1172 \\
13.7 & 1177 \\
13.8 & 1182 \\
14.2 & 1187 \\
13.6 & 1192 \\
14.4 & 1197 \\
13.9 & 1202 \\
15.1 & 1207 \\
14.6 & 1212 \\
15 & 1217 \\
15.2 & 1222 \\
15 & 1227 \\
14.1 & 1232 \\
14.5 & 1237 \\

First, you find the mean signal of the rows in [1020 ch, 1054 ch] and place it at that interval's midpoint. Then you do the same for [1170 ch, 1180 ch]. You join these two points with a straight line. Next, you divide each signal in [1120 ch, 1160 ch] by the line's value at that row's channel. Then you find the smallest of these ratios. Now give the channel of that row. 1137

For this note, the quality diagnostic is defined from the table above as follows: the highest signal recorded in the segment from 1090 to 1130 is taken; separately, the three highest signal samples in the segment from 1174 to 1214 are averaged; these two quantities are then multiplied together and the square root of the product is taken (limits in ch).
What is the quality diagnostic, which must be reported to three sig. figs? 15.2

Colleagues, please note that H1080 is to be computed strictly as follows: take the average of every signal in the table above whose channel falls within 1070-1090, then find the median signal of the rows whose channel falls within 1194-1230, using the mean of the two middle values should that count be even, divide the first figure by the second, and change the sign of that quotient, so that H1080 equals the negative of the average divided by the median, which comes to -1.050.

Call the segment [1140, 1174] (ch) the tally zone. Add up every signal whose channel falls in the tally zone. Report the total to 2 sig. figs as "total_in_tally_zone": 96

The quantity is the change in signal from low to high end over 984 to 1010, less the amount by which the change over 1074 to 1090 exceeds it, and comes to 0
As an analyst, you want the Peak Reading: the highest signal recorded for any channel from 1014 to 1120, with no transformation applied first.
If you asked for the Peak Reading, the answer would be 16.7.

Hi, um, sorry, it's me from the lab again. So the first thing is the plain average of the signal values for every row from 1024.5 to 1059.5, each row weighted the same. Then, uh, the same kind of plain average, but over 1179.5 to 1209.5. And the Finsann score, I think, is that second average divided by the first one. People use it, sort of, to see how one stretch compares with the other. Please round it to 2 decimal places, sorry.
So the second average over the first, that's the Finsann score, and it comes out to 0.89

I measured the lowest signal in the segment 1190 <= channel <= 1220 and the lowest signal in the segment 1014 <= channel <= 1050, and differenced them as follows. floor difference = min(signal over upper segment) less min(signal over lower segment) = -1.6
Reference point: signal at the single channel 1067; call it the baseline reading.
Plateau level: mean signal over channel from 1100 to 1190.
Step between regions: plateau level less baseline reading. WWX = -2.6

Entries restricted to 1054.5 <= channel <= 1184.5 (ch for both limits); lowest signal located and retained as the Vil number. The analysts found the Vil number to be 13.5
